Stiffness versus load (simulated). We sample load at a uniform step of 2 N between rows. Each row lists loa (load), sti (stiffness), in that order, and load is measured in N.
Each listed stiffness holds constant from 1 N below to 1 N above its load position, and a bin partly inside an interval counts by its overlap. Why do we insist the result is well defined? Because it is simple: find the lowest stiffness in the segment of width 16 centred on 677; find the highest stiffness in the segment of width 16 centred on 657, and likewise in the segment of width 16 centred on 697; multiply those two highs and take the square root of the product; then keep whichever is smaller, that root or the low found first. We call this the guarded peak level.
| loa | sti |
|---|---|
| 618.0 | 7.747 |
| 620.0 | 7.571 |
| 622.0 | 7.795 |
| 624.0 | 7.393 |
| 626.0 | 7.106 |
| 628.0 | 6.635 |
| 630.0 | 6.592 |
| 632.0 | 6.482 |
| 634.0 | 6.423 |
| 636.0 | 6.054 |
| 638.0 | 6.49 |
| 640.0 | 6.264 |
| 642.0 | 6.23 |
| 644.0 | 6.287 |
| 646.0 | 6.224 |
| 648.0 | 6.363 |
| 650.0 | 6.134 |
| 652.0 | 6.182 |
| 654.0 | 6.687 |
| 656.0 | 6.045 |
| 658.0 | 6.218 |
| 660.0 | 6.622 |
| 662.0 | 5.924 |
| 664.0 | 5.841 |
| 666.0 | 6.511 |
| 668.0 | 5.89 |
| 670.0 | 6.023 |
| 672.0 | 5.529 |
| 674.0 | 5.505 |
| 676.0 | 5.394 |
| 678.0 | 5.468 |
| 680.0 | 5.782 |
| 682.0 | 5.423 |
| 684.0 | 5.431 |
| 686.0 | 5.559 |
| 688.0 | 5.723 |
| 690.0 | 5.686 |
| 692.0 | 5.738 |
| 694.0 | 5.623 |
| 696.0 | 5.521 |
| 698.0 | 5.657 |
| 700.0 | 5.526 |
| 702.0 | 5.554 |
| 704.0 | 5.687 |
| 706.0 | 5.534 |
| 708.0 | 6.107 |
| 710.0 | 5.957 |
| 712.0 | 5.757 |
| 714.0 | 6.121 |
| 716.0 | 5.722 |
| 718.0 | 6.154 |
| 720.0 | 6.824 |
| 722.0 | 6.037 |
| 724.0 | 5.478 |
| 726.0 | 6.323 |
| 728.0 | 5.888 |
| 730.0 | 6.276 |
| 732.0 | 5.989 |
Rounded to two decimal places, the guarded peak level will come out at 5.39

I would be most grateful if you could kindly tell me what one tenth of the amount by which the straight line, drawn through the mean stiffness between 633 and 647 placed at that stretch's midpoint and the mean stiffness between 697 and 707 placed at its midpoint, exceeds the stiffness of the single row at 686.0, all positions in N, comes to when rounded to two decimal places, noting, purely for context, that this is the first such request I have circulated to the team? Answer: 0.02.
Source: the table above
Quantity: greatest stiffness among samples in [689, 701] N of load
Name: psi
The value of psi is 5.738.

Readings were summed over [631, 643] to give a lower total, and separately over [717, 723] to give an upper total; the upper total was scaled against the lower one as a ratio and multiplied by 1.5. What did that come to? 0.75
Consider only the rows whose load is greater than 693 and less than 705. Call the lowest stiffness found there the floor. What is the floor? 5.521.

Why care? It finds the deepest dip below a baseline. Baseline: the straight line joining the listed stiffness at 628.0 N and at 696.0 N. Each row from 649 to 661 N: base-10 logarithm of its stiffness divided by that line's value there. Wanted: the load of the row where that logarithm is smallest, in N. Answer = 650.0 N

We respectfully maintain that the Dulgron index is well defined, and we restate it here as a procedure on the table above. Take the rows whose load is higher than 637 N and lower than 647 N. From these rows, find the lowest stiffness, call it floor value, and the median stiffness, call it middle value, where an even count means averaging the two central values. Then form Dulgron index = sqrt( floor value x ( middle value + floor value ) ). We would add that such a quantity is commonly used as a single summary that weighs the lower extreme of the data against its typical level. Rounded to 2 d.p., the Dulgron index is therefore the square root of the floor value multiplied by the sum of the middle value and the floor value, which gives 8.82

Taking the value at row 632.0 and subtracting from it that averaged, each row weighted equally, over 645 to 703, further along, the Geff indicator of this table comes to 0.63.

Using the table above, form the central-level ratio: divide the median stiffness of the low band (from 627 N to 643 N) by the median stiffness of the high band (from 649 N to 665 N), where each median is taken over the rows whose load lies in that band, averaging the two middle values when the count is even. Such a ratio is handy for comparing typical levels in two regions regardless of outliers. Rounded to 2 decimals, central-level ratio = 1.05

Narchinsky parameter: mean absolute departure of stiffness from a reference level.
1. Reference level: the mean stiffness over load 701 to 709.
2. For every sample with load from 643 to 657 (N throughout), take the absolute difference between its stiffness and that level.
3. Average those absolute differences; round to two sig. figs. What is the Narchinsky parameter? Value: 0.55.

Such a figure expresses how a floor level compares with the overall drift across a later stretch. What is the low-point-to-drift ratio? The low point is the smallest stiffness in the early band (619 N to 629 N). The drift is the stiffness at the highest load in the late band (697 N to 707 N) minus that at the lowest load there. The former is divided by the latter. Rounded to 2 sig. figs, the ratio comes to -54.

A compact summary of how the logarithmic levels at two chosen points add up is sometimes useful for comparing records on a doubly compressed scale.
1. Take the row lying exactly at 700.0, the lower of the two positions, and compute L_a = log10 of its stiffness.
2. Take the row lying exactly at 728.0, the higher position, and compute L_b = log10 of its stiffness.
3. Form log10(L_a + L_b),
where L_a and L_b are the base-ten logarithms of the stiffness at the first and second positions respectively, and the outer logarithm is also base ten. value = 0.180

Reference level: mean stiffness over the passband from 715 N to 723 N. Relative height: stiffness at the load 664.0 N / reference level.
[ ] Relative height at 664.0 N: 0.94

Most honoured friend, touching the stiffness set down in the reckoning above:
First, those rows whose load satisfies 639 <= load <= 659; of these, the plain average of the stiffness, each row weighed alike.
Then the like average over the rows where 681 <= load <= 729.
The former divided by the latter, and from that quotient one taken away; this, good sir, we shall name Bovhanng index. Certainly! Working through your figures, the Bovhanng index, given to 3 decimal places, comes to 0.081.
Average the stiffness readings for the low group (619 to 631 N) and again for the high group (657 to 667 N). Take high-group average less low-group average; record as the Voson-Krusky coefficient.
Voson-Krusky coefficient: -1.0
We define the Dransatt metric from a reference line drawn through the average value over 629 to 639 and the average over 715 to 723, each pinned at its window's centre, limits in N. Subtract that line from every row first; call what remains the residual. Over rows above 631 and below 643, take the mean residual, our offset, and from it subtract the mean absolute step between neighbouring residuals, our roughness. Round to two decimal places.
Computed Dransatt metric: -0.30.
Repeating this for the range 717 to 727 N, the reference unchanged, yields -0.73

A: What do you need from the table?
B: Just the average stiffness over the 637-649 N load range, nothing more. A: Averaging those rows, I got 6.3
